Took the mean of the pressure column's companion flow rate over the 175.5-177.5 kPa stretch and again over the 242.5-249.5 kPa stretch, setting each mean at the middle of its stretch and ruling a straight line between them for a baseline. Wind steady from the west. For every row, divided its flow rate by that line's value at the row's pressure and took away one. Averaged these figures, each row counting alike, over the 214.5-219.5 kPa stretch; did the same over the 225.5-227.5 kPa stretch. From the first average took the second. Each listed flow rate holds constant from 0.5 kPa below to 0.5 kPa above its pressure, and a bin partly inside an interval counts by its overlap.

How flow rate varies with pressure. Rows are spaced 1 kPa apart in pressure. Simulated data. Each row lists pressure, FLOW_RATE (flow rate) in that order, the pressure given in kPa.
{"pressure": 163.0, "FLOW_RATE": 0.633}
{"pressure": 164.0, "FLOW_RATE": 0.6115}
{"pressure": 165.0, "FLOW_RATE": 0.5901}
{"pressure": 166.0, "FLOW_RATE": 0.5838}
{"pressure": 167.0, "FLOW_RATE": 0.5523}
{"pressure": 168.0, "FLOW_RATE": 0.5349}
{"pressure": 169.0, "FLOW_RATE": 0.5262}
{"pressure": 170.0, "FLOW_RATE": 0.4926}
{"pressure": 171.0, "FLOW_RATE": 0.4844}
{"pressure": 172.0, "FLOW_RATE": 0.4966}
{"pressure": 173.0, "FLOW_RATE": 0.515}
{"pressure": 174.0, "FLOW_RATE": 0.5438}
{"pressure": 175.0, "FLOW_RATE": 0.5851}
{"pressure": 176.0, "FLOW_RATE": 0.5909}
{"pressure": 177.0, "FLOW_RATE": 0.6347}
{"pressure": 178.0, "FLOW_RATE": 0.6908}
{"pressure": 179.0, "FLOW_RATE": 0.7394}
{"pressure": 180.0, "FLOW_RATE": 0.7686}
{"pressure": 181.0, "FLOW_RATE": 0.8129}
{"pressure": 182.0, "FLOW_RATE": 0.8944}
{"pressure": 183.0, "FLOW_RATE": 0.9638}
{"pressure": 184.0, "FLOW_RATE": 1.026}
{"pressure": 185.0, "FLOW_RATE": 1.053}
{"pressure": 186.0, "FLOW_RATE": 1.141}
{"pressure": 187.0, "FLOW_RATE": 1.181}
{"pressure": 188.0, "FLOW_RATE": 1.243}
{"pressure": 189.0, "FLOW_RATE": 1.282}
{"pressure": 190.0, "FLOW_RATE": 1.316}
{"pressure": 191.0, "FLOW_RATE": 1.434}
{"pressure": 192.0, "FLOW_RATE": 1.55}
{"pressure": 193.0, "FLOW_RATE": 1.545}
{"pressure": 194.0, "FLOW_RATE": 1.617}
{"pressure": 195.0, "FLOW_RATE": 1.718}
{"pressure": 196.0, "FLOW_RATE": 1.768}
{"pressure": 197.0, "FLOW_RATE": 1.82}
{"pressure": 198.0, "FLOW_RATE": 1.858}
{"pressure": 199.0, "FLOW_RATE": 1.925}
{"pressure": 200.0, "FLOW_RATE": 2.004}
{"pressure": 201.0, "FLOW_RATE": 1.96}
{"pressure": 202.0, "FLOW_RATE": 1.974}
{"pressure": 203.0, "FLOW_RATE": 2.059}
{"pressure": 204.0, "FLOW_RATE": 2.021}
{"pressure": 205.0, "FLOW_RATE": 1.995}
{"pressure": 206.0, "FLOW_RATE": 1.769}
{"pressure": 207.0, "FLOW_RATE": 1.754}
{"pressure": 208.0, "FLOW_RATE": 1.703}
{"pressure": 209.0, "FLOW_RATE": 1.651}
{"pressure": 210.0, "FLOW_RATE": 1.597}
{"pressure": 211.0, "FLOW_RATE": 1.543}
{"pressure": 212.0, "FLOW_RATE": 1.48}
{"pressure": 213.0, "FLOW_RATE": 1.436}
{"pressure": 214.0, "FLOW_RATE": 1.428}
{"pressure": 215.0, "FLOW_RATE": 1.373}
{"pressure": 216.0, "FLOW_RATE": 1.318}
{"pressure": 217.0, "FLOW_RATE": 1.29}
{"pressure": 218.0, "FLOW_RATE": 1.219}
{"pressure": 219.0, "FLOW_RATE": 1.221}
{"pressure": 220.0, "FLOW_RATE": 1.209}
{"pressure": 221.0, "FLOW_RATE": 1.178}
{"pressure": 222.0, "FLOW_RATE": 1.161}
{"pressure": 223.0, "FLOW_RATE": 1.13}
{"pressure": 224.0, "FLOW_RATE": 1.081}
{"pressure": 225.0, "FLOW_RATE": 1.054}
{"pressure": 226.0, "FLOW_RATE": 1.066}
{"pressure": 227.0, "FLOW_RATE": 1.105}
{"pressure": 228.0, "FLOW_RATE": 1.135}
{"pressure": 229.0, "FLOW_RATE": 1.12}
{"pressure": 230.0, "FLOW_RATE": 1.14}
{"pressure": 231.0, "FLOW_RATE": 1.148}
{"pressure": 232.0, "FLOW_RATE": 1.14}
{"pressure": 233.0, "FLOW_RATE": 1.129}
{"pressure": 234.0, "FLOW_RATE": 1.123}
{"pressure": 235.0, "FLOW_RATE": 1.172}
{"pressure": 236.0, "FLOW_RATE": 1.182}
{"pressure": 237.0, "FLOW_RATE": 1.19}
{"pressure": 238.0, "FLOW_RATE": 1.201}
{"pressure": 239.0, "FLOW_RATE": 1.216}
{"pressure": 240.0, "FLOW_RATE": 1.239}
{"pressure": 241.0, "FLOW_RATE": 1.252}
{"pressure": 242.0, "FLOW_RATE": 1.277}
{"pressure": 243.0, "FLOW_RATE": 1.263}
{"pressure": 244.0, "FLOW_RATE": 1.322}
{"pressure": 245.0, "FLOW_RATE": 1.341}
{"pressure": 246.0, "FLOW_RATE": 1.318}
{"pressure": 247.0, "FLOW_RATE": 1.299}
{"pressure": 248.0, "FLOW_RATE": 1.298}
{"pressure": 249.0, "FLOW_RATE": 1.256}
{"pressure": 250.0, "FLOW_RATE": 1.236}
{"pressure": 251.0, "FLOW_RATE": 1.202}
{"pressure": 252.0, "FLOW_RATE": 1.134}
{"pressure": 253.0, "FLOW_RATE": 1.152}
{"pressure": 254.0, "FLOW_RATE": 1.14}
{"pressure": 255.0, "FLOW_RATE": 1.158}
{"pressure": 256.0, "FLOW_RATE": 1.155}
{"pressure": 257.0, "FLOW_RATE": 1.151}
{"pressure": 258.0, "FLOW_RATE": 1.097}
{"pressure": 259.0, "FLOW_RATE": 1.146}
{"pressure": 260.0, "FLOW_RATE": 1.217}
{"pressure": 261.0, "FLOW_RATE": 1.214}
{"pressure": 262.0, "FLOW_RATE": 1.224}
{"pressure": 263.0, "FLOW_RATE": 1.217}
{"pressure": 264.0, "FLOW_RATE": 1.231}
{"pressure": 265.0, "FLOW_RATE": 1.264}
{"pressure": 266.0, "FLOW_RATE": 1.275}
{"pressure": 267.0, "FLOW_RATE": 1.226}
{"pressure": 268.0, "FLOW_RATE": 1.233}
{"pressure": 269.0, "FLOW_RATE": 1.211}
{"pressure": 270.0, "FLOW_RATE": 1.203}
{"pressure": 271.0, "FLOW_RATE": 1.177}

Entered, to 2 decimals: 0.29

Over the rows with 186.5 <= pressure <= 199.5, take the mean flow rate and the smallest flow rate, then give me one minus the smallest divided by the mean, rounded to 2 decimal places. 0.24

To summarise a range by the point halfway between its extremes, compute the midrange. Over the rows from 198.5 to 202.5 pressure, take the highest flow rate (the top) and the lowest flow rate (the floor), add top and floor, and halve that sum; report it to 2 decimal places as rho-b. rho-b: 1.96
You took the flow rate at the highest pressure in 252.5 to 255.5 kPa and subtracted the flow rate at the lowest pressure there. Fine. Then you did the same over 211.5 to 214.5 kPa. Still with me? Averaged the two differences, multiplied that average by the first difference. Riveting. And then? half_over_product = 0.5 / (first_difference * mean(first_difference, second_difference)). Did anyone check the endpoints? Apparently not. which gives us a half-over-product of -3623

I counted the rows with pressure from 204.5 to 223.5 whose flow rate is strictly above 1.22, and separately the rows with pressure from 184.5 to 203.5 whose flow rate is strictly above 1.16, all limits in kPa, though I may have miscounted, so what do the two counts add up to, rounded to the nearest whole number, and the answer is 31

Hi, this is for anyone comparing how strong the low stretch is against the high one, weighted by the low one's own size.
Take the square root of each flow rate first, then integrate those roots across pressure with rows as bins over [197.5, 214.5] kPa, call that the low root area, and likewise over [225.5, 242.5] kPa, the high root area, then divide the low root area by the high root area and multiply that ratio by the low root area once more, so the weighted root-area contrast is 28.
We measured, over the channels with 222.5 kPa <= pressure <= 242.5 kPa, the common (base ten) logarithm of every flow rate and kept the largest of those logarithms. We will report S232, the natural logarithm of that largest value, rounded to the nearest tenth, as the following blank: -2.2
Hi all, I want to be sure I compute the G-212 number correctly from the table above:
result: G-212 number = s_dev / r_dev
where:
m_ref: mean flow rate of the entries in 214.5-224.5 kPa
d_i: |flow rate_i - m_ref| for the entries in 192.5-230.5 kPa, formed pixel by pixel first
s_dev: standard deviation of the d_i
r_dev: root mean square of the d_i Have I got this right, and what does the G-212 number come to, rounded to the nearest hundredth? 0.62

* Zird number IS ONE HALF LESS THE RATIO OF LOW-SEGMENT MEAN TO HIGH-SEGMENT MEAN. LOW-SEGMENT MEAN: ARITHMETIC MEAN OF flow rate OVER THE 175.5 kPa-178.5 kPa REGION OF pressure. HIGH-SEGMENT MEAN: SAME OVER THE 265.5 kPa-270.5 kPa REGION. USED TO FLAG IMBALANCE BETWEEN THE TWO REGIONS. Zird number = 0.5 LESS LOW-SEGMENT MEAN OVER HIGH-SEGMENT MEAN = 0.0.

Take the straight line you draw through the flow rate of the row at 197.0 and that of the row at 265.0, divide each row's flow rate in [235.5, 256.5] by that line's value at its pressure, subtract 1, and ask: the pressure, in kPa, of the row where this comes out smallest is 236.0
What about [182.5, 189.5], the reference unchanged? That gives 183.0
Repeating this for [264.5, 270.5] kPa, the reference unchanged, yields 267.0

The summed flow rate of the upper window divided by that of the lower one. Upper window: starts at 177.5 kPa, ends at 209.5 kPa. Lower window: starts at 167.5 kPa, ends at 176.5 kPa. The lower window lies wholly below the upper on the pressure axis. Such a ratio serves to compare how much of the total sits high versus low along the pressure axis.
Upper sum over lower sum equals 9.9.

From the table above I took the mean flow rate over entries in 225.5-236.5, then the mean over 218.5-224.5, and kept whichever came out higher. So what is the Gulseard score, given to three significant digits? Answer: 1.16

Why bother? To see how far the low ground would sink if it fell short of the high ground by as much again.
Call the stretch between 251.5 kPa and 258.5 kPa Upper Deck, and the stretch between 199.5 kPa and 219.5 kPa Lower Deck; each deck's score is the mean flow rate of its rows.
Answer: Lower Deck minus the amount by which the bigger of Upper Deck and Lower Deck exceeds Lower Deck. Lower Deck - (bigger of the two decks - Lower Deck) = 1.64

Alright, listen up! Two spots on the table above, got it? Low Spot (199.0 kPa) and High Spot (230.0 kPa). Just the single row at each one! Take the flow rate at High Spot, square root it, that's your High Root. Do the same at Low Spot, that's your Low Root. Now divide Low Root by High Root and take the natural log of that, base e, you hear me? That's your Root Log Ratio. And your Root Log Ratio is 0.26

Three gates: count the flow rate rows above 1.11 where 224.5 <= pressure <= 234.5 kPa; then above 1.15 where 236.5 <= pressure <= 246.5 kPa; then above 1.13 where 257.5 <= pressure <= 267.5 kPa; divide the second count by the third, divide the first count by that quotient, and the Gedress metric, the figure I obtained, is 6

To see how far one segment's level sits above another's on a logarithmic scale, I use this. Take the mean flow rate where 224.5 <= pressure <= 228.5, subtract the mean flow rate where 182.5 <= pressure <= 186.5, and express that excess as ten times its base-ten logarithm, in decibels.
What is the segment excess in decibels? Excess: -14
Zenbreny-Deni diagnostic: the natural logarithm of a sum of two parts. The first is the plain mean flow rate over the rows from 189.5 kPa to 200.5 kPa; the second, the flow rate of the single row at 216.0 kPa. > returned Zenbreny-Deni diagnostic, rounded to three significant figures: 1.10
